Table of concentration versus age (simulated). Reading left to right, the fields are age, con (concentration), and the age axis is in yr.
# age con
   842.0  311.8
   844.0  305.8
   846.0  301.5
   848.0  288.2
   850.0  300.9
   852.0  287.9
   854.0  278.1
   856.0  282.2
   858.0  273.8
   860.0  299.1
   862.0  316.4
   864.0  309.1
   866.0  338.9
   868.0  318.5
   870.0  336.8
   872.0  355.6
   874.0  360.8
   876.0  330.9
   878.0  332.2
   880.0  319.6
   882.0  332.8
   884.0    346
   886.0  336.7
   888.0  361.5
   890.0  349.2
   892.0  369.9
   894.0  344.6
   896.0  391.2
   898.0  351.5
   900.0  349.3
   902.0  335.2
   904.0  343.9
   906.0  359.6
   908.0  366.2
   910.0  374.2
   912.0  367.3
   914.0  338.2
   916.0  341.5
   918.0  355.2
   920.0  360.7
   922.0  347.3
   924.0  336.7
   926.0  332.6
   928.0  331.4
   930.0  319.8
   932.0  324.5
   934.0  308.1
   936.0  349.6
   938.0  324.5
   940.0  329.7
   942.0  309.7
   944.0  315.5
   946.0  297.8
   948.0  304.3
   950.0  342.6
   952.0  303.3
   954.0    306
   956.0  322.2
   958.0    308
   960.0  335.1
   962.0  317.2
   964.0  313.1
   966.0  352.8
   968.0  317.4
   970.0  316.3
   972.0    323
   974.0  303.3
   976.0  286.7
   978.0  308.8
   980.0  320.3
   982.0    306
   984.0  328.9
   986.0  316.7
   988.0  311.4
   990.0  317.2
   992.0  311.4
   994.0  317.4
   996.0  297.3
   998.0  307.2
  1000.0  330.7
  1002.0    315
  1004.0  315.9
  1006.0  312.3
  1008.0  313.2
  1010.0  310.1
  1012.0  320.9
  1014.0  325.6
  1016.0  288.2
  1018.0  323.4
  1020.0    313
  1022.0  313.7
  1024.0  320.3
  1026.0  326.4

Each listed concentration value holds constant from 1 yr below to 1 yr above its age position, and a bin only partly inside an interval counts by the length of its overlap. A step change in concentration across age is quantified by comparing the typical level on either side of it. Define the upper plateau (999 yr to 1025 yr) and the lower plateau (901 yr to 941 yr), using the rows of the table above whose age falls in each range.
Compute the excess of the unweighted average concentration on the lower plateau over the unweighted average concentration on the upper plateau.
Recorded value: 27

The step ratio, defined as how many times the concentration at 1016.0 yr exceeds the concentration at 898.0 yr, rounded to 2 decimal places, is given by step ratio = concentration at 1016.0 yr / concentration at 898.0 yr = 0.82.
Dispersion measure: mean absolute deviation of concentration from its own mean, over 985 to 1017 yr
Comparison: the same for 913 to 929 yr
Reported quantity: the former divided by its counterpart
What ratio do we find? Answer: 0.79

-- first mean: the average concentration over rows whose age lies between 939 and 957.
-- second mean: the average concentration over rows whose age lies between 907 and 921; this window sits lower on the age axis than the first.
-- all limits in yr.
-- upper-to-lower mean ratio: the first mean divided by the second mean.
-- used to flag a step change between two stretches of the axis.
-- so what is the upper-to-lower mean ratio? 0.88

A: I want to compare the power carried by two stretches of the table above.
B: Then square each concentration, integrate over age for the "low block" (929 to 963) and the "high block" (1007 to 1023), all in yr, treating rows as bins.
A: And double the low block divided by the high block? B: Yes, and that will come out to 4.4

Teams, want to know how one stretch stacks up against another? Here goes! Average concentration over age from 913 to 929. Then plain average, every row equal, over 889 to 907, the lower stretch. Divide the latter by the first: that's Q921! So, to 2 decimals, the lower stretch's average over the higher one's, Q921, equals 1.03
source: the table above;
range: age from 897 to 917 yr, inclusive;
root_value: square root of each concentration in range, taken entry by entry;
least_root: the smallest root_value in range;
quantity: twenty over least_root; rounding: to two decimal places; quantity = 1.09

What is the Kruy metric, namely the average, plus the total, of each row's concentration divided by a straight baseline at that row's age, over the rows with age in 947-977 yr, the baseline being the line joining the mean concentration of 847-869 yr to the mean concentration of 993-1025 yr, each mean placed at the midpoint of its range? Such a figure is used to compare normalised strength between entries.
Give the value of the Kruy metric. 16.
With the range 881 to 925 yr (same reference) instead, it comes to 27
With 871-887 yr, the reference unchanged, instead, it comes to 10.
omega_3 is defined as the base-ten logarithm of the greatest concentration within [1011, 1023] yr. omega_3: 2.51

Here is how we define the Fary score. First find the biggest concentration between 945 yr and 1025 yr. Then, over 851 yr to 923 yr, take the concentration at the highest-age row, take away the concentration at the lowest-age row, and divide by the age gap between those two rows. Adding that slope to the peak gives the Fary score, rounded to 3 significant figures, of 354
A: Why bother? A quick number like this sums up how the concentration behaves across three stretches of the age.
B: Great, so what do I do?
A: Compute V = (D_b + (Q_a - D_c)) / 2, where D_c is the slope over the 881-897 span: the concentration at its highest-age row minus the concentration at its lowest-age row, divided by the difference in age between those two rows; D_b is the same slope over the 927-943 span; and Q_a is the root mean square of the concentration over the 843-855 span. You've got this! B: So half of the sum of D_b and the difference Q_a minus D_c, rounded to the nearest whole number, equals 144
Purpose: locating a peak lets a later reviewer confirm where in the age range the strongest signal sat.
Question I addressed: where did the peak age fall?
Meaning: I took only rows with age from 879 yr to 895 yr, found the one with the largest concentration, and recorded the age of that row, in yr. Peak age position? 892.0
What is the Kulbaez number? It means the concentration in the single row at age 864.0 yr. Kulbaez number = 309.1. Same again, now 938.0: 324.5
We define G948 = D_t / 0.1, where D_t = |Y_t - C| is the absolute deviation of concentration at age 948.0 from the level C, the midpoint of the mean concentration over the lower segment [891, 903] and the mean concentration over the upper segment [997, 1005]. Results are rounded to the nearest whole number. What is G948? 328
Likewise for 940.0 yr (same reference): 74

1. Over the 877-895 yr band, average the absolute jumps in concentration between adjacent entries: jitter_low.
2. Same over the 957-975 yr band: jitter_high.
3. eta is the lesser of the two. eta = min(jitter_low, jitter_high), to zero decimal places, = 16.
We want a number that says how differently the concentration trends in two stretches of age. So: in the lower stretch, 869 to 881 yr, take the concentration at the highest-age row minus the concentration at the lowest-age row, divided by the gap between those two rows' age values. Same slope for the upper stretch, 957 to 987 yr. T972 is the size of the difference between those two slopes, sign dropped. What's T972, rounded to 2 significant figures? 2.0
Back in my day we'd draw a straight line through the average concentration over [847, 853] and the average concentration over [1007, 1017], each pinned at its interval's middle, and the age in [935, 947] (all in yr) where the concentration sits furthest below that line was 946.0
